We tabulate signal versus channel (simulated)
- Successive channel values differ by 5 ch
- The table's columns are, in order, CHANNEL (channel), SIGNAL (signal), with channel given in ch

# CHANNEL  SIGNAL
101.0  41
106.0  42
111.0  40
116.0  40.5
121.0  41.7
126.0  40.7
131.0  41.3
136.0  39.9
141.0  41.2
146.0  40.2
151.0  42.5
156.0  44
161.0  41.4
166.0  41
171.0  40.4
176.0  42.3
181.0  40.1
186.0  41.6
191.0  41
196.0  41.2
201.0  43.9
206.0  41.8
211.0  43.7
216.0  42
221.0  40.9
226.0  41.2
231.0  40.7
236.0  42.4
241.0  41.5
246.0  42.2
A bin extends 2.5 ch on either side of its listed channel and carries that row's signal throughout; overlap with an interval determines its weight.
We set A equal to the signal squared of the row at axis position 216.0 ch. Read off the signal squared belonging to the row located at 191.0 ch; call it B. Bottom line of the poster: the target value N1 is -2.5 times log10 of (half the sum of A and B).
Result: -8.09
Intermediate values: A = 1764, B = 1681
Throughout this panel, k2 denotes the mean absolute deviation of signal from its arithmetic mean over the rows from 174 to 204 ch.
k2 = 0.9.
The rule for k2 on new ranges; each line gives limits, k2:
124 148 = 0.5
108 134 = 0.5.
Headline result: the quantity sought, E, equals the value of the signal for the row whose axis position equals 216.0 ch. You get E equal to 42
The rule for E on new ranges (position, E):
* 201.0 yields 43.9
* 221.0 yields 40.9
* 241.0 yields 41.5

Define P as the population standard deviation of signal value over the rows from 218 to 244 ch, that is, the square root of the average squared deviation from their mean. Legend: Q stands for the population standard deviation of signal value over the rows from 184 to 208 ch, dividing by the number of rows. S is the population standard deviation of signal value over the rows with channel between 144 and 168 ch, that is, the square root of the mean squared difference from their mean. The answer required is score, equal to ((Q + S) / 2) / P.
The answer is 2.0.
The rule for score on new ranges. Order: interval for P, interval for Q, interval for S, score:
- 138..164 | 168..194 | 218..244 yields 0.5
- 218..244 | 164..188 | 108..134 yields 1.2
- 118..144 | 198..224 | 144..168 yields 2.0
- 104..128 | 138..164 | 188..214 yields 1.7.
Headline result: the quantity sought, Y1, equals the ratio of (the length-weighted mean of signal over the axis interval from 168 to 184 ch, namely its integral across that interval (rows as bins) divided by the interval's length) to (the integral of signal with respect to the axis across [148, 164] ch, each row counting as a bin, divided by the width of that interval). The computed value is 0.96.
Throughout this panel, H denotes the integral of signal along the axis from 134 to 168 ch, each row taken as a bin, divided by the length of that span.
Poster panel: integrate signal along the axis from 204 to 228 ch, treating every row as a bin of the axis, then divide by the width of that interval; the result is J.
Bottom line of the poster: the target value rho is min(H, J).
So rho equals 41.5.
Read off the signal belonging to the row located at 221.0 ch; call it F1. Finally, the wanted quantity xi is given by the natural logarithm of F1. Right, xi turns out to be 3.71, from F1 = 40.9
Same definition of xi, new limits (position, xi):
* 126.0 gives 3.71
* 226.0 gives 3.72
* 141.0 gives 3.72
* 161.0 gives 3.72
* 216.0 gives 3.74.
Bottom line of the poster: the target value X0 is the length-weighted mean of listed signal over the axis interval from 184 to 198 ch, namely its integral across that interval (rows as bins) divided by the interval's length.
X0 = 41.3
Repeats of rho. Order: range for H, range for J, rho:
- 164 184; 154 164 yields 41.0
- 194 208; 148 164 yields 42.4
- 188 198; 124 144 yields 40.8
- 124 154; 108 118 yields 40.3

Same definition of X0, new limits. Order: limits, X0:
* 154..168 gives 42.1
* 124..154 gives 41.0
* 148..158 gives 43.1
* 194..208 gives 42.4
